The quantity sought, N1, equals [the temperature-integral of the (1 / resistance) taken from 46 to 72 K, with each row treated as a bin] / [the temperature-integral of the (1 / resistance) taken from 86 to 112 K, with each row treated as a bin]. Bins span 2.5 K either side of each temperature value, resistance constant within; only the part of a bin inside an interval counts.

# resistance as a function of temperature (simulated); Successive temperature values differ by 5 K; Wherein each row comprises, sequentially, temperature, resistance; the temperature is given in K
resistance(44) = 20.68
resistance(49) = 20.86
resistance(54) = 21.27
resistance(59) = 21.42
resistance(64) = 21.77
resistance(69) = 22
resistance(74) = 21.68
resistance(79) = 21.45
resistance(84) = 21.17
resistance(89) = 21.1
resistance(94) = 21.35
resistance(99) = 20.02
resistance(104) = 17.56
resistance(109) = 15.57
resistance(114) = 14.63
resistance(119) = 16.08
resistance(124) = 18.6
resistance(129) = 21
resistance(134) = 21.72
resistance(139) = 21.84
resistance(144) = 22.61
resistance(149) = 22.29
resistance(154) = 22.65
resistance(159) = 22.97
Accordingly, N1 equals 0.88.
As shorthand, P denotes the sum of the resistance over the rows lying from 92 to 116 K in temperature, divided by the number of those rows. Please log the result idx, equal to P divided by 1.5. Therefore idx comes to 11.9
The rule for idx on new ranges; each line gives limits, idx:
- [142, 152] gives 15.0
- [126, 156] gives 14.7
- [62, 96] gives 14.3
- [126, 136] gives 14.2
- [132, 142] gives 14.5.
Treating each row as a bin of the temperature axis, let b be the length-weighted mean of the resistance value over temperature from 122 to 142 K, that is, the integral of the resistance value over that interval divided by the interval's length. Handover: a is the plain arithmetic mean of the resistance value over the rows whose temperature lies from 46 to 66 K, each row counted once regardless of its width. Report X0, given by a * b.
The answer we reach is 446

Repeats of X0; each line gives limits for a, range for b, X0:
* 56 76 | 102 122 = 347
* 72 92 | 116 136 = 409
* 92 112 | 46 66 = 397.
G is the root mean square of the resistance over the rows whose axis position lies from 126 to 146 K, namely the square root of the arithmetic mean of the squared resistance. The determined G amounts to 21.8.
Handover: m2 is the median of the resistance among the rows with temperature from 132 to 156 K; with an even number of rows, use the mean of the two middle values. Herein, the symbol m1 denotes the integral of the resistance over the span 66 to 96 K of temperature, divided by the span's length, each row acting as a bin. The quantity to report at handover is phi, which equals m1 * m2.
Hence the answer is 478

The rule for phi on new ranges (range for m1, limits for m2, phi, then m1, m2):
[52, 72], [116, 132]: 402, 21.6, 18.6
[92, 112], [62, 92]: 398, 18.5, 21.6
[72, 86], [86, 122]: 376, 21.4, 17.6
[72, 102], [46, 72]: 451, 21.1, 21.4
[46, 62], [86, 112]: 424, 21.2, 20.0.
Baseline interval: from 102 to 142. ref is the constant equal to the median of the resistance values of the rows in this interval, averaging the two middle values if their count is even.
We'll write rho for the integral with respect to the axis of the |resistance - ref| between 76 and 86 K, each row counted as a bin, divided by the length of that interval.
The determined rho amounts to 3.3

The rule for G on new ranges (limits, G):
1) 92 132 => 18.3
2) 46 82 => 21.5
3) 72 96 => 21.4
